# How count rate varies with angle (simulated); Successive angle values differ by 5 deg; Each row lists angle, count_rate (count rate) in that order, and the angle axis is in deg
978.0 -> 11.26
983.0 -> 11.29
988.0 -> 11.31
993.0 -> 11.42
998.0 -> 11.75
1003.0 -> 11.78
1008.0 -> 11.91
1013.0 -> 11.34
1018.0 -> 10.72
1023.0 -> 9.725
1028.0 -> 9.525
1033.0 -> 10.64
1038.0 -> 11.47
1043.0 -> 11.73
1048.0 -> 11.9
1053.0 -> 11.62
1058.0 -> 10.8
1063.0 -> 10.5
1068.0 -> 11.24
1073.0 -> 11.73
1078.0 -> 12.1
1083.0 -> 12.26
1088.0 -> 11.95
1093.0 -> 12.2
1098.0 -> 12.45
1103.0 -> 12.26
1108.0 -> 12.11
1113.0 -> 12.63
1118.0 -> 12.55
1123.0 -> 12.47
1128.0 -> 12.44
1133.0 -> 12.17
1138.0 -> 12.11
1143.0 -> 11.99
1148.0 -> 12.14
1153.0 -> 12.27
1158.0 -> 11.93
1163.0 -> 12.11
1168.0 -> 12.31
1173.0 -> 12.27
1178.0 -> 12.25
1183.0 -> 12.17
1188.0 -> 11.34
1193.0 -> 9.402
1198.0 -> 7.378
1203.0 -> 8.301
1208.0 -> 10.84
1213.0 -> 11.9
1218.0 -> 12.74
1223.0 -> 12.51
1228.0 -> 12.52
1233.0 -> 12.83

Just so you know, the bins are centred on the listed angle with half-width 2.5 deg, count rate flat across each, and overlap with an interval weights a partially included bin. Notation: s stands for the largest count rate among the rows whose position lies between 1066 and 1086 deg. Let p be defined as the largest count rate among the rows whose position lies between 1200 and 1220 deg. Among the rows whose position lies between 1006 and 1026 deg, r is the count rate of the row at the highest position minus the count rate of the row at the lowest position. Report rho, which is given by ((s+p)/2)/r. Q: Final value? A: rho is -6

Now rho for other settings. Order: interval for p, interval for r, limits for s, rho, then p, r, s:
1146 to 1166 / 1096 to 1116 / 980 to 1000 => 67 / 12.27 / 0.2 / 11.75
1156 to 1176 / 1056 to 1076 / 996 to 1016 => 13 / 12.31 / 0.9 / 11.91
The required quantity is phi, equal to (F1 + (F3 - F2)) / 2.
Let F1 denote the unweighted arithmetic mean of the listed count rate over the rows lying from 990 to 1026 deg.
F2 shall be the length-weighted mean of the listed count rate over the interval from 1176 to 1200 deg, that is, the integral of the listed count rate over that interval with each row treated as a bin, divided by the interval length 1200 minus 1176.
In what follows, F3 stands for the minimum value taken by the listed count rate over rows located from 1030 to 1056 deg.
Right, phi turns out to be 5.7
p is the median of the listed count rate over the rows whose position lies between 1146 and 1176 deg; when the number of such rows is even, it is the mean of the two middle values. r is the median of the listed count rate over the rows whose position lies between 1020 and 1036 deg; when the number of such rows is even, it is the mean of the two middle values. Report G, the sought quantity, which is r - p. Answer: -2.5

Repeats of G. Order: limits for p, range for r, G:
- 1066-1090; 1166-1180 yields 0.3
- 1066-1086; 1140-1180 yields 0.3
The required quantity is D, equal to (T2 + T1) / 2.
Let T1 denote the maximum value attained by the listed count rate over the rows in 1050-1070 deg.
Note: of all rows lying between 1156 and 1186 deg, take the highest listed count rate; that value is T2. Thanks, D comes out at 12.0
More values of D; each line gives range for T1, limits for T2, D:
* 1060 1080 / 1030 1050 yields 12.0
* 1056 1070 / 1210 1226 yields 12.0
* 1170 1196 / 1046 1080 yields 12.2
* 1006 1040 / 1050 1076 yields 11.8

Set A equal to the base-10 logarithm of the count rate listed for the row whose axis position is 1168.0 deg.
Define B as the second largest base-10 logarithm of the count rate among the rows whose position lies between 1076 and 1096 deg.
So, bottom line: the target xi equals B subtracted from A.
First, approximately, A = 1.09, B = 1.09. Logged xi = 0.00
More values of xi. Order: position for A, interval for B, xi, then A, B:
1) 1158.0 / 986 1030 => 0.01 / 1.08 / 1.07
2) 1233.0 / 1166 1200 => 0.02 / 1.11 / 1.09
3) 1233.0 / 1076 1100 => 0.02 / 1.11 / 1.09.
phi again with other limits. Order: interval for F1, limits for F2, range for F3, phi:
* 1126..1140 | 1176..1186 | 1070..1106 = 5.9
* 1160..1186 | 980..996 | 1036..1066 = 5.7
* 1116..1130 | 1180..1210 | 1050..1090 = 6.5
